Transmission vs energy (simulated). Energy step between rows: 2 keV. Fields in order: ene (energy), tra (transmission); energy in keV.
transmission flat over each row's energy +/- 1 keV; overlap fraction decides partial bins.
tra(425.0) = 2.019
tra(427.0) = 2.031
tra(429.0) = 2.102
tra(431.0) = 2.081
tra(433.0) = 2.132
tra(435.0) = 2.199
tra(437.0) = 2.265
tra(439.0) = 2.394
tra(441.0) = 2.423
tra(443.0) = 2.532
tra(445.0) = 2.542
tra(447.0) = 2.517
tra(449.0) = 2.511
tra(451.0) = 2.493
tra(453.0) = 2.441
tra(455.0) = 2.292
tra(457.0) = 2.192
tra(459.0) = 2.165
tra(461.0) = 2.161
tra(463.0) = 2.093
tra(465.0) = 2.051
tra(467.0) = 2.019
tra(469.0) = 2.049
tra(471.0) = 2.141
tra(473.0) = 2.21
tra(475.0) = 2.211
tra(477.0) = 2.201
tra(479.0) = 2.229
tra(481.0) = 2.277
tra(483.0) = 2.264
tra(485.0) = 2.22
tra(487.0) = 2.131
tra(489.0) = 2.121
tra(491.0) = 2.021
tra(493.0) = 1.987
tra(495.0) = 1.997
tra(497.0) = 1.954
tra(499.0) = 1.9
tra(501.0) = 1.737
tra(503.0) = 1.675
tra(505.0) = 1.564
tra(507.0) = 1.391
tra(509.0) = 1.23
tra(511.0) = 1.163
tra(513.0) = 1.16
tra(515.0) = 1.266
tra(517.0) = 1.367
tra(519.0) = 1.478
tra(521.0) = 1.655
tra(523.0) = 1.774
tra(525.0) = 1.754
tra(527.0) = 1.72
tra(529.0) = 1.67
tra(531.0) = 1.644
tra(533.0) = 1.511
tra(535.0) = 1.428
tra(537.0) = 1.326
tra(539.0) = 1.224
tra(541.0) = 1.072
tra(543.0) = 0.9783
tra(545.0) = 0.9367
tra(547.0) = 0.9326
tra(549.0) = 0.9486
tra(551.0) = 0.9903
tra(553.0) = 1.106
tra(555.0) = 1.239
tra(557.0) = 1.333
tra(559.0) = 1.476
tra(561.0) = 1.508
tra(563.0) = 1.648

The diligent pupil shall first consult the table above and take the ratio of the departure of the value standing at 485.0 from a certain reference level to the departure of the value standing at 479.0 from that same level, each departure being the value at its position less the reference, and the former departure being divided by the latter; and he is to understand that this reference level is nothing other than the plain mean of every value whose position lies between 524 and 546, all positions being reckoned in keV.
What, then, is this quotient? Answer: 1.0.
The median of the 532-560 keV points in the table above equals 1.2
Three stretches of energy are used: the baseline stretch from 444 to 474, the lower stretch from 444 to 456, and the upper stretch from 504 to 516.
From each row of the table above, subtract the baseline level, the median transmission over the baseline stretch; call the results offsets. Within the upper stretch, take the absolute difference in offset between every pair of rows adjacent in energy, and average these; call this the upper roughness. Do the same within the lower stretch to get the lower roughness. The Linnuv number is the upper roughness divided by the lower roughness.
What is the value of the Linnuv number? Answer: 2.0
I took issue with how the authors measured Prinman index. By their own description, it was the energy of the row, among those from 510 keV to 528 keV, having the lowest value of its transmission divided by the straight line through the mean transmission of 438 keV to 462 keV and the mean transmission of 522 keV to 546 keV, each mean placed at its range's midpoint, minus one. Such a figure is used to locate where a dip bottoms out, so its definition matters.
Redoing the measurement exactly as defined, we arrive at 511.0 keV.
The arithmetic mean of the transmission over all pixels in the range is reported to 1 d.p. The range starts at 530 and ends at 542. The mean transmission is 1.4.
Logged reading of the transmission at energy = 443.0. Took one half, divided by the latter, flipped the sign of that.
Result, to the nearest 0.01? -0.20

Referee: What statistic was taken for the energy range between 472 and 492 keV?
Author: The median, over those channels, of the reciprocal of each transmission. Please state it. 0.45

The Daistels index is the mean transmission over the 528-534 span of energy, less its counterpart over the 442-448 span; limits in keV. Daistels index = -0.92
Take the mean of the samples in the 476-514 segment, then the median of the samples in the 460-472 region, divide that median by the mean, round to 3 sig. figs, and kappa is 1.12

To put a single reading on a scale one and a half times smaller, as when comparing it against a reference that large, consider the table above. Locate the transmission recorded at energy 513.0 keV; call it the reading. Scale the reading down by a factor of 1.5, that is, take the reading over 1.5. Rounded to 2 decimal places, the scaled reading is 0.77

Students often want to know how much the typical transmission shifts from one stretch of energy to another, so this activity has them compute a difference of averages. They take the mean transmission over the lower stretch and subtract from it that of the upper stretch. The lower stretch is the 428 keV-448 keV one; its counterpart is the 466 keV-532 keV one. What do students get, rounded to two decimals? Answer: 0.50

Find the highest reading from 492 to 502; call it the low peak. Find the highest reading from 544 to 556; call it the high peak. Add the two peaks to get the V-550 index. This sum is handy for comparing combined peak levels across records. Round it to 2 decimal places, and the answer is 3.24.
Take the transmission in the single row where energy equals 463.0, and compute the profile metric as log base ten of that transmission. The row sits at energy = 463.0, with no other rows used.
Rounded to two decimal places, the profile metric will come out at 0.32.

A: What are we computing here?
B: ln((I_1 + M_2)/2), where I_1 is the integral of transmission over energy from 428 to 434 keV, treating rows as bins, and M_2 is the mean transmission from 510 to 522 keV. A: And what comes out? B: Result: 1.9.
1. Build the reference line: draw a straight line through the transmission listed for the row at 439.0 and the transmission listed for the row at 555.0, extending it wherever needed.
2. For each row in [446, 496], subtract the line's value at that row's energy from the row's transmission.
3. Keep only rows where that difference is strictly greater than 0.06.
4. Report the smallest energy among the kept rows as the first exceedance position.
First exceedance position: 447.0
